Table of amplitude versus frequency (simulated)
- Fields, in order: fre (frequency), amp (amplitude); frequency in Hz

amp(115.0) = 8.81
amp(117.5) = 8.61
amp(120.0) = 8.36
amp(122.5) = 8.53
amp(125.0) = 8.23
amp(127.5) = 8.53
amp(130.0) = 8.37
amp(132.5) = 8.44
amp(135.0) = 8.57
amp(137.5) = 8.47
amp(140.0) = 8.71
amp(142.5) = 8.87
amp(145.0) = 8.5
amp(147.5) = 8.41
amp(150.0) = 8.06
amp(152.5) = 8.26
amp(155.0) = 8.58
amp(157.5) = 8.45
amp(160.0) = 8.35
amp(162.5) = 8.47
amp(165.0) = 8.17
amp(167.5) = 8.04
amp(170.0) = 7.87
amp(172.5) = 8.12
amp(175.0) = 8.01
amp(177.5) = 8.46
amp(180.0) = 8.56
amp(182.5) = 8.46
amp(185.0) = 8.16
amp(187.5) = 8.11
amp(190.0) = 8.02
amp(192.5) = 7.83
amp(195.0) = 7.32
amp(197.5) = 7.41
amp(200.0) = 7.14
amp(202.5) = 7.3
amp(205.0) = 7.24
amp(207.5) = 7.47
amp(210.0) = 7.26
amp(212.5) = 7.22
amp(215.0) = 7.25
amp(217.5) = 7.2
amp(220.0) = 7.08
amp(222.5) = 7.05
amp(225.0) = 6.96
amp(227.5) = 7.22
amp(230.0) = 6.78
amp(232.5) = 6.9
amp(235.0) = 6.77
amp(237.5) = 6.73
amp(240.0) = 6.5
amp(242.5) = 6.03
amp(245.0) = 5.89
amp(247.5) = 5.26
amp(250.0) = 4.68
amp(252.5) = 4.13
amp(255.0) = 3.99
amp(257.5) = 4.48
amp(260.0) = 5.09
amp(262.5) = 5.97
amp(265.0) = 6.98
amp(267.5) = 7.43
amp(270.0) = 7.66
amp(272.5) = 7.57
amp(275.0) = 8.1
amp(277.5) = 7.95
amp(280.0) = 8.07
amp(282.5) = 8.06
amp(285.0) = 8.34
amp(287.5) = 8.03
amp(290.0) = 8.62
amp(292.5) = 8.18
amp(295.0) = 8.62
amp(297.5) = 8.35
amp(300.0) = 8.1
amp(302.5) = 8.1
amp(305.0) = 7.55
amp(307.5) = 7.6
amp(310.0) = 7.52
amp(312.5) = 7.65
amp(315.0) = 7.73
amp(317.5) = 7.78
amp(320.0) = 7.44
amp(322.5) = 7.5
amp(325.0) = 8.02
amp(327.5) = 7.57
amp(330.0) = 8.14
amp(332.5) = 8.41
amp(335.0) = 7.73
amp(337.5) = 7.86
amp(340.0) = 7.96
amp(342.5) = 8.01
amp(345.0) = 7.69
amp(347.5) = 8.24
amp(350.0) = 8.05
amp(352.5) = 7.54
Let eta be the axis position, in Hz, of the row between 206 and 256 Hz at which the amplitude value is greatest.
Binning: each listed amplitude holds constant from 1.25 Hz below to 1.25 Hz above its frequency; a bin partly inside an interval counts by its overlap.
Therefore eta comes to 207.5 Hz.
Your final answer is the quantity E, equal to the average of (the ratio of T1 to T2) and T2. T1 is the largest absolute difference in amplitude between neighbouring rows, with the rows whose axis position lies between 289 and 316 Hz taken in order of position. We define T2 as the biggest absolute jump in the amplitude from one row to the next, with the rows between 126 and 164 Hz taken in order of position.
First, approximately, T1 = 0.55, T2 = 0.4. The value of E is 0.93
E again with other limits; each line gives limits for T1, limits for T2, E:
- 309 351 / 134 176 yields 1.10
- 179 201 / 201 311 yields 0.76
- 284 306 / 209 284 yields 0.80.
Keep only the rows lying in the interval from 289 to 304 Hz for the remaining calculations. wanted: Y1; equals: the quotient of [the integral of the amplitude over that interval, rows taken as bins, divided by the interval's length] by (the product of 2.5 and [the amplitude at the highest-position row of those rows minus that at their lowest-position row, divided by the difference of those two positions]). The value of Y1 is -80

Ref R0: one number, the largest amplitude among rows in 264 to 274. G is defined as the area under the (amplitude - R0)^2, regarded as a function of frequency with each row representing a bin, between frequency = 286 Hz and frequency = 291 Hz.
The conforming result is 2.5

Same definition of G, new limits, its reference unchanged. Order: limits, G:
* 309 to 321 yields 0.2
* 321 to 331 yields 0.9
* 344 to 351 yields 1.2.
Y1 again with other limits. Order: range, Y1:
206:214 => -58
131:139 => 566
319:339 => 131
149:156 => 32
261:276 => 17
